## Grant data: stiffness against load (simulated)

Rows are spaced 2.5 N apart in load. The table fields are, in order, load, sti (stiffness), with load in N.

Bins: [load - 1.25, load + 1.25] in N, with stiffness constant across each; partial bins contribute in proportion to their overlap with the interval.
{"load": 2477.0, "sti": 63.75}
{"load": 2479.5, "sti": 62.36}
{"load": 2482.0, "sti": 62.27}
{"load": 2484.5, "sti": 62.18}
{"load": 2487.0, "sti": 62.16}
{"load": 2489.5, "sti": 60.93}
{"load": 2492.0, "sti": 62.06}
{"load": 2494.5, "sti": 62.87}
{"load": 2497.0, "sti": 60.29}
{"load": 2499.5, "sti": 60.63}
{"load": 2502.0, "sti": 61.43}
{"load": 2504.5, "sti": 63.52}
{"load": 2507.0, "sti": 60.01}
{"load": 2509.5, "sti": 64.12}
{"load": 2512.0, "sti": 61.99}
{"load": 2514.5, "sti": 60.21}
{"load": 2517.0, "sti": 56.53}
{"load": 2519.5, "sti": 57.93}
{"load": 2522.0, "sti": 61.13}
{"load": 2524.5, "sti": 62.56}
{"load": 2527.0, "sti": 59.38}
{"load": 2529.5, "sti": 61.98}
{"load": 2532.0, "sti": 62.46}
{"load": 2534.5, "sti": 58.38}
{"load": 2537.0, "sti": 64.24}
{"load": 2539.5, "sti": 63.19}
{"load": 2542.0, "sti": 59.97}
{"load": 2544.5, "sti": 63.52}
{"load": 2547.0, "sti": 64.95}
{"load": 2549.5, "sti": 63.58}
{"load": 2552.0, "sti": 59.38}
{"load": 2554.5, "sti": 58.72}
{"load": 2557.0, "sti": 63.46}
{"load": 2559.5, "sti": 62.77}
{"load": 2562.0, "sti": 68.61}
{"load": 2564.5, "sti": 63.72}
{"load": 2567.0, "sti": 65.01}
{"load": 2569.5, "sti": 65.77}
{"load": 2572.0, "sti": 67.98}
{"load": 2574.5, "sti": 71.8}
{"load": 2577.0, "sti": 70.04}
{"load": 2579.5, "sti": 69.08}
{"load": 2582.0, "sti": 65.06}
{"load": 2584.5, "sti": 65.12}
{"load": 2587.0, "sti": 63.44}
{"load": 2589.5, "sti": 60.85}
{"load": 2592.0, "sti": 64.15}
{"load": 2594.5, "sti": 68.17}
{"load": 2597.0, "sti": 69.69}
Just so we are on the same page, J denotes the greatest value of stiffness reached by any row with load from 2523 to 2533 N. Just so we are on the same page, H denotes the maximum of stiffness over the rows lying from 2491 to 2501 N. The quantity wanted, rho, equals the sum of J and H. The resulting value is 125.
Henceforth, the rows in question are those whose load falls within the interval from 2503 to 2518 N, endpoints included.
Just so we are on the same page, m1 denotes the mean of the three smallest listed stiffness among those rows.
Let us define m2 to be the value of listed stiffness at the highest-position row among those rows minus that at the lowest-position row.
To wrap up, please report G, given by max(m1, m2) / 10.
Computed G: 5.89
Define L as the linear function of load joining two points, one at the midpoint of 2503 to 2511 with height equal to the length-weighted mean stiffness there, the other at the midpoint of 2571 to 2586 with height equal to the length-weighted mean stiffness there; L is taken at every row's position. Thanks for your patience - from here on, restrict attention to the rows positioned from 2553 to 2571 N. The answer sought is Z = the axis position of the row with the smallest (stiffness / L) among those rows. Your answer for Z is 2554.5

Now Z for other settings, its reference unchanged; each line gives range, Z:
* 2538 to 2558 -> 2554.5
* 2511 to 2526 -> 2517.0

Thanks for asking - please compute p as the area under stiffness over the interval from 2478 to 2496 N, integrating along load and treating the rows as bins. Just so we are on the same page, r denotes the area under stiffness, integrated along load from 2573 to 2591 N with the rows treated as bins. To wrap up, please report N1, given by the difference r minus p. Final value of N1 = 78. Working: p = 1118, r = 1197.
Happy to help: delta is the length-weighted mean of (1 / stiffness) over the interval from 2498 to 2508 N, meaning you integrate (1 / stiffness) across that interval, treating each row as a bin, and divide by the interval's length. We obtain 0.0163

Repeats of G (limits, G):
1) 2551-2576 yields 6.03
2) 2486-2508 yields 6.03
